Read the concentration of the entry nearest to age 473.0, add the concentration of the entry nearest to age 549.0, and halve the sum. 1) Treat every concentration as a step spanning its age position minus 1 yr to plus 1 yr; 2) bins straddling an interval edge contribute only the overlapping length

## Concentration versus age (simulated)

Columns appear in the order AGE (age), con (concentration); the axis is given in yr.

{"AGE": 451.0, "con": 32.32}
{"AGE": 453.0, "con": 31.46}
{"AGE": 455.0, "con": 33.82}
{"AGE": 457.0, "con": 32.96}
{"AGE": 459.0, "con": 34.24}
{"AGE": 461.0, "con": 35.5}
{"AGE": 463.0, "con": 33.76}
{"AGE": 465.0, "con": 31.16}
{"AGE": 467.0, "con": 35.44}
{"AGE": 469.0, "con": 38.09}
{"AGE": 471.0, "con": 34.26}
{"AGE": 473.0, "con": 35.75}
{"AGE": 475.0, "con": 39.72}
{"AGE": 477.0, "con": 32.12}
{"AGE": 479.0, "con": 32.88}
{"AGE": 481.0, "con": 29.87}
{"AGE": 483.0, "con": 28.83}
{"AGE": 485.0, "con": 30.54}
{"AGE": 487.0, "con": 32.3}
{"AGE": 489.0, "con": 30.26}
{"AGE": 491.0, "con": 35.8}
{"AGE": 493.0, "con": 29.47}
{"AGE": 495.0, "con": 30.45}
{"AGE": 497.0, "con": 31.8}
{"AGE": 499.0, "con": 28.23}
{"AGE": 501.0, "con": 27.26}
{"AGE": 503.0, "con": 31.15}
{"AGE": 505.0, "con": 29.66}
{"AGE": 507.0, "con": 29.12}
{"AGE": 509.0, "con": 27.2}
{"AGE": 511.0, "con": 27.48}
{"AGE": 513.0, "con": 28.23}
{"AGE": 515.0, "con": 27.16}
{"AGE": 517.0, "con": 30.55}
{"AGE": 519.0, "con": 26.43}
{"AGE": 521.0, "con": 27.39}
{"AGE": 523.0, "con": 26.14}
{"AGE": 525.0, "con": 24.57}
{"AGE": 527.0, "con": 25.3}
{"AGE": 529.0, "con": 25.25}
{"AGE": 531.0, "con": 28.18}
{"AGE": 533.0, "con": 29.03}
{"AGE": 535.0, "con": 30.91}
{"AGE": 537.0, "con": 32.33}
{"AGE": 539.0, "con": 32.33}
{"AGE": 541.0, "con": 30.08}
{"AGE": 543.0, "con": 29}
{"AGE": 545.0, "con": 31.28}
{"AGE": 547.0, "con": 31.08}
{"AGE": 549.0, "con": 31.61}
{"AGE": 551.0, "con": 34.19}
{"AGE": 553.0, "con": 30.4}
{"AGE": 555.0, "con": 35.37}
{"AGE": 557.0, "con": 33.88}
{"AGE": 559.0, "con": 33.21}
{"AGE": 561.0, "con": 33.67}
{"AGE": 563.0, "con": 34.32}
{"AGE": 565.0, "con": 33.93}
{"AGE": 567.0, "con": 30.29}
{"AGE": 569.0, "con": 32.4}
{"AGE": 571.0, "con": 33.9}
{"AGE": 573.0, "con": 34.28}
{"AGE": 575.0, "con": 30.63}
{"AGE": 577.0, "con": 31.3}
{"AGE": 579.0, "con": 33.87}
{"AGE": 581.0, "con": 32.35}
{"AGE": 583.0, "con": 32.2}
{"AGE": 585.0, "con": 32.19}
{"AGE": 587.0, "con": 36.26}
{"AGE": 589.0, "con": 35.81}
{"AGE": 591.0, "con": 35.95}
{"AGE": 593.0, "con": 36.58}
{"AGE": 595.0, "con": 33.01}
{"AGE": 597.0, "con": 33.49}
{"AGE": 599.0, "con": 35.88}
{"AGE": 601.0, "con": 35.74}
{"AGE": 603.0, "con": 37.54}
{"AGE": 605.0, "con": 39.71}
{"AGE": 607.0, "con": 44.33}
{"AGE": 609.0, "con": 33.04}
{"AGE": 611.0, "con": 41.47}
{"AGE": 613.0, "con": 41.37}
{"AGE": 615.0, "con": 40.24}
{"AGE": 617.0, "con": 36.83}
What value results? 34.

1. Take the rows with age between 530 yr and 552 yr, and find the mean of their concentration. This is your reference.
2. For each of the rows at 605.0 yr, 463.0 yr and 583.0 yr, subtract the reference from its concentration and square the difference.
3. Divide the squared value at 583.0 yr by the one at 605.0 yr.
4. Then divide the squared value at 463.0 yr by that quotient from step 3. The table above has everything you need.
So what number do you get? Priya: 378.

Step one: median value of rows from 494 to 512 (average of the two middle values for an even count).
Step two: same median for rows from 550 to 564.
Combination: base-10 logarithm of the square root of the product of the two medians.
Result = 1.50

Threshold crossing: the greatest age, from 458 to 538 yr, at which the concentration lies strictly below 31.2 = 535.0 yr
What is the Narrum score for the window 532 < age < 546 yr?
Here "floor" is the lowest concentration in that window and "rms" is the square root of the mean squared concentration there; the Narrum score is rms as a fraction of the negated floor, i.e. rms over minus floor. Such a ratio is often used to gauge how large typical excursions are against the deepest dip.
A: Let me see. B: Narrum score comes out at -1.06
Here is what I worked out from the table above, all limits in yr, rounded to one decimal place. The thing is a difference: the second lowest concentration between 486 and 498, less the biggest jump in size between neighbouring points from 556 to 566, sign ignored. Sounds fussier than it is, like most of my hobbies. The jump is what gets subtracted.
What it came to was 29.6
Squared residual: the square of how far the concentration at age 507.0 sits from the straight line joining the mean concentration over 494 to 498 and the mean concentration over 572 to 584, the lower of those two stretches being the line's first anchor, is 4.8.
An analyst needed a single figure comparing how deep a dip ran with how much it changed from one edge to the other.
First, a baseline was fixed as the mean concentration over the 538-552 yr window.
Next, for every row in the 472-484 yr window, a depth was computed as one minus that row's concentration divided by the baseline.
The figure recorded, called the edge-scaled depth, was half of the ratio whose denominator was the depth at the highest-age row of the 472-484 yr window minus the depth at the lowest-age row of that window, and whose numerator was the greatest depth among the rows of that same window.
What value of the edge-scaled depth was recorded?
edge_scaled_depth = 0.2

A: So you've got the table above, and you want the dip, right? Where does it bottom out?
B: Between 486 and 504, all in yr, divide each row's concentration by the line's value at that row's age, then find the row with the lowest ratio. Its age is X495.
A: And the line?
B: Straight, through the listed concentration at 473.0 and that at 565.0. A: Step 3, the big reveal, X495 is 501.0 yr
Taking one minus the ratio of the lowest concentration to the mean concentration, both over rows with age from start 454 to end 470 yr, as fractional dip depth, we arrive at 0.093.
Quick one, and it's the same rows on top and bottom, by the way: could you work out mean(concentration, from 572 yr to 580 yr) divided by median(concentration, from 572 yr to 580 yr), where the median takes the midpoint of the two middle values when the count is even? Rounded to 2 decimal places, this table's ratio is 1.00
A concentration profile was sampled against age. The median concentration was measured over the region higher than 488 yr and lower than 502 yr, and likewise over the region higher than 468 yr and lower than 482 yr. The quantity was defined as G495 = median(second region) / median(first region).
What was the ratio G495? 1.13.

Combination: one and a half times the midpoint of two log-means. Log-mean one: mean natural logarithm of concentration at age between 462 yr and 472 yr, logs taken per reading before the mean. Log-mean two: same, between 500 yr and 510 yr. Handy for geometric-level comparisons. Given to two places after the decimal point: 5.18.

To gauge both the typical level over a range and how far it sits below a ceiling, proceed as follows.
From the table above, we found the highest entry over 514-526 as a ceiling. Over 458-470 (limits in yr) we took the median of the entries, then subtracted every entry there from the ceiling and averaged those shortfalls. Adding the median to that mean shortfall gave 30.69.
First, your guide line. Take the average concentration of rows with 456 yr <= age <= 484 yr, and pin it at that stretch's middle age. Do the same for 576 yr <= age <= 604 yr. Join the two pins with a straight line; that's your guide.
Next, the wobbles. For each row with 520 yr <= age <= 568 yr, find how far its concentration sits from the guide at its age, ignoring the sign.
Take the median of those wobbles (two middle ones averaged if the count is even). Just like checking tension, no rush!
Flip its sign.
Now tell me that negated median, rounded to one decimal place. -3.2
